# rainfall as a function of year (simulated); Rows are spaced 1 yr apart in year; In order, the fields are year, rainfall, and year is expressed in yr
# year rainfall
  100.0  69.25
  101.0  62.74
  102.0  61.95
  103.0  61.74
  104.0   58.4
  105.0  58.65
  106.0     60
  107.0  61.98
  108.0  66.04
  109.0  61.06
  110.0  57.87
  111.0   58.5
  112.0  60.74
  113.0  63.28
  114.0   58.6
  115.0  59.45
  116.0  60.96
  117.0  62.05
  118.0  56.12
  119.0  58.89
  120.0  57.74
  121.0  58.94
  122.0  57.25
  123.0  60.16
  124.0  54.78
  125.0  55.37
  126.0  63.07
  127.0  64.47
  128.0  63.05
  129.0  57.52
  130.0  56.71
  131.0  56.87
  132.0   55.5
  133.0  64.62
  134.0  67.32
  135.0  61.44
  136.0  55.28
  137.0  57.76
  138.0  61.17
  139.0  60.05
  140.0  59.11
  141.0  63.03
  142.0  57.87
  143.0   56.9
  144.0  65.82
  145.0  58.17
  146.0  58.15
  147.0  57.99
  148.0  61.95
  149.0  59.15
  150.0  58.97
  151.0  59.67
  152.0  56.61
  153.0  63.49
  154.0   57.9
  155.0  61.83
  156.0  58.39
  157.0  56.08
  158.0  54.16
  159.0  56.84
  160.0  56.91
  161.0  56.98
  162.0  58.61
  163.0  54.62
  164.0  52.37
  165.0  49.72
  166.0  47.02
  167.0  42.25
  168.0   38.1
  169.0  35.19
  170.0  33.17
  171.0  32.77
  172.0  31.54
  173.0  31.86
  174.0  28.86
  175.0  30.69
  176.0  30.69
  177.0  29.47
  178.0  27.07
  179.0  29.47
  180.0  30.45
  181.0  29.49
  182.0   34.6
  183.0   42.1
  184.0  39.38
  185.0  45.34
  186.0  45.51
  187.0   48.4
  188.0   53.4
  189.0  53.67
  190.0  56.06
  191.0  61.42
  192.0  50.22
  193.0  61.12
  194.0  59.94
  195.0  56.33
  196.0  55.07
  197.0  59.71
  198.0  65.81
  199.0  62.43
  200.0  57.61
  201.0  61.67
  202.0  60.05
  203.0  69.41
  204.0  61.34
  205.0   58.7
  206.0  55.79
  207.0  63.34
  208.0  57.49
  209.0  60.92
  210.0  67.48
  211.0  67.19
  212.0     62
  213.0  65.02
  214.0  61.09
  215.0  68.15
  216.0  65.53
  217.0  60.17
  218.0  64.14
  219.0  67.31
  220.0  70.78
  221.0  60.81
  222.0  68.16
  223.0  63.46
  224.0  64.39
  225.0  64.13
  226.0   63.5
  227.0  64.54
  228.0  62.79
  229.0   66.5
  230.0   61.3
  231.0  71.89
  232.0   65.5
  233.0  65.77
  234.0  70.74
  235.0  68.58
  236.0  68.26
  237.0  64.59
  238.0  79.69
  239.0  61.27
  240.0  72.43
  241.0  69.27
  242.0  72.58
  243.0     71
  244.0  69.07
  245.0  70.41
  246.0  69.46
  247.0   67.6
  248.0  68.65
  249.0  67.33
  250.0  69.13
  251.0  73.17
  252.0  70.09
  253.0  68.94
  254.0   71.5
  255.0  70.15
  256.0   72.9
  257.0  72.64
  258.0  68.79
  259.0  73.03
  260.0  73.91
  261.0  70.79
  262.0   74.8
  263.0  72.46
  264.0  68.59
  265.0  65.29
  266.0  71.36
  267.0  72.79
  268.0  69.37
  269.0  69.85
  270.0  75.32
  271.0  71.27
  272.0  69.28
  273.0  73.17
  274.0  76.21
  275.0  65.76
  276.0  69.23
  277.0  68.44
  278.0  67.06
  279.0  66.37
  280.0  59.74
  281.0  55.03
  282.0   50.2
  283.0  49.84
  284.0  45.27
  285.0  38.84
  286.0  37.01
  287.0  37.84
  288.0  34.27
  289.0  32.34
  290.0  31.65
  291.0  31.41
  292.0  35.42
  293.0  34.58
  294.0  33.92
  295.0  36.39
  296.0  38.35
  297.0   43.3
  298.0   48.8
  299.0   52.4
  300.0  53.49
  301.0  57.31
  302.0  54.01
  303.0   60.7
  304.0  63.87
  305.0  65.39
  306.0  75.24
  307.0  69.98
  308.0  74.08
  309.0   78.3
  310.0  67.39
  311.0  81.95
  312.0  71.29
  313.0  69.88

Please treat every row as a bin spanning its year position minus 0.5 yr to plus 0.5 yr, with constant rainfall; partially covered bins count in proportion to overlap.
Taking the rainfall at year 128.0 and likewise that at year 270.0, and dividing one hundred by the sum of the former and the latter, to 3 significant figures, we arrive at 0.723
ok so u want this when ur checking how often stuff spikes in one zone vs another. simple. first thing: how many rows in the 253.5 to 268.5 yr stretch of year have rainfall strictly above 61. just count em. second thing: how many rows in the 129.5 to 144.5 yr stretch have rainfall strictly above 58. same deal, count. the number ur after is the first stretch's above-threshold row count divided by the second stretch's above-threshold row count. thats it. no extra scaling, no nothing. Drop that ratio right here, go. 1.9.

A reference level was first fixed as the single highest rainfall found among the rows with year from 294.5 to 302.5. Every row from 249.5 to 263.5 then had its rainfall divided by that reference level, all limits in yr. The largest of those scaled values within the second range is 1.31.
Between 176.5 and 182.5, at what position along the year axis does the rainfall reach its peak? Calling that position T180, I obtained 182.0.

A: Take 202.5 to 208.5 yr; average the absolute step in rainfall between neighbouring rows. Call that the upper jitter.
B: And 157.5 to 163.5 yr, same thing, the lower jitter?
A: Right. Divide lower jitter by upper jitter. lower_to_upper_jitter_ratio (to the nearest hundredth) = 0.31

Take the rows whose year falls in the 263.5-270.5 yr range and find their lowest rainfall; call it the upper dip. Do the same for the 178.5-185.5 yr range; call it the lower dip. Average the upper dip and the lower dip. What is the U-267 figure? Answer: 47.4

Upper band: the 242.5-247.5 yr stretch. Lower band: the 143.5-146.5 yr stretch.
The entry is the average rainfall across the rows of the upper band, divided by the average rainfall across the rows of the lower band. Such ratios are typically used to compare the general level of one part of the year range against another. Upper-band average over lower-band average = 1.1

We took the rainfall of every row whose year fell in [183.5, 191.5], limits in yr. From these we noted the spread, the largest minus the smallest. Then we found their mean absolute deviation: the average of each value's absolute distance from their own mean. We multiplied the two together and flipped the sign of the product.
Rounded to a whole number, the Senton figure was -127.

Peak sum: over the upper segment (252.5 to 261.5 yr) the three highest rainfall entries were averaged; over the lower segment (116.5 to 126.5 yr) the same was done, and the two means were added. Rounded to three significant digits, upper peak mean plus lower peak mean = 135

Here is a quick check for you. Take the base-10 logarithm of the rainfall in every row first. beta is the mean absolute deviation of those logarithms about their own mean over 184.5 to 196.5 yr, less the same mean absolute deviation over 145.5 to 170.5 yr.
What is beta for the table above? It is -0.021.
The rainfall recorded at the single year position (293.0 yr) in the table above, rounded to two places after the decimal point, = 34.58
